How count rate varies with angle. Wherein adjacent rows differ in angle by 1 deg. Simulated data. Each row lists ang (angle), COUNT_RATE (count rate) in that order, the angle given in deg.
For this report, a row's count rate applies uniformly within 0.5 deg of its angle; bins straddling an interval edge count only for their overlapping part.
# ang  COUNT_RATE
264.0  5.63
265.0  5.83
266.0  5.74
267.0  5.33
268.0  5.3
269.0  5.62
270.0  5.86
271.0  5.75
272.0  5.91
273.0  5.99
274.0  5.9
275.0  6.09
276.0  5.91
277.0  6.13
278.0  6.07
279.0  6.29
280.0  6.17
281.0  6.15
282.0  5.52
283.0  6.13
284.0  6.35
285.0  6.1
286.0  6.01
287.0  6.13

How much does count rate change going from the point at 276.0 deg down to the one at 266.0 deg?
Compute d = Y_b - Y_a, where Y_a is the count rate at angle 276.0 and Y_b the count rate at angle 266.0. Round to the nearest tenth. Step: -0.2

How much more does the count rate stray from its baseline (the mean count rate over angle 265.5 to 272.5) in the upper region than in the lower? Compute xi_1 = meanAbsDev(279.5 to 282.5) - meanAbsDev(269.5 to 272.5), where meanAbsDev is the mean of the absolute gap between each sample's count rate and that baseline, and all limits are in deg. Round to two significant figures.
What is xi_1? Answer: 0.19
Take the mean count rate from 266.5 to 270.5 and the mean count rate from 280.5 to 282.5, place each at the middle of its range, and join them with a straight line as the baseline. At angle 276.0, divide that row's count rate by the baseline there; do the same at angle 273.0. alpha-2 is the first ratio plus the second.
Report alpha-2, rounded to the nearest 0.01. 2.10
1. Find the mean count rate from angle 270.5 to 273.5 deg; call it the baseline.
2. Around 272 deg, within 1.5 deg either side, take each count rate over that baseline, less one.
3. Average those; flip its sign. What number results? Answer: 0.00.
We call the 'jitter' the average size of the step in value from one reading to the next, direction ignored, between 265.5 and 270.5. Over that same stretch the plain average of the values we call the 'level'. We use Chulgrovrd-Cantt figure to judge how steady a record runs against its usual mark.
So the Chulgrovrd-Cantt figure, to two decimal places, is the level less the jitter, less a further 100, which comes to -94.68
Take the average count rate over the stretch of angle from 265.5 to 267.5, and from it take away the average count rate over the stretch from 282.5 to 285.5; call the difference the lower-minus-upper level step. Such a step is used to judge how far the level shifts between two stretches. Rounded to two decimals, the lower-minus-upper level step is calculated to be -0.66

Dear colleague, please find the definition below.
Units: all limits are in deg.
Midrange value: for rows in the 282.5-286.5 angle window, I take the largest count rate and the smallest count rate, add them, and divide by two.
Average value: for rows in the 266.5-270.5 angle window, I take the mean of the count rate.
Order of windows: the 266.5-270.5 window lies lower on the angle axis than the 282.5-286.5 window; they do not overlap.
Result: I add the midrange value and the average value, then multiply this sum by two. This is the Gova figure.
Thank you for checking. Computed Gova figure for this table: 23.4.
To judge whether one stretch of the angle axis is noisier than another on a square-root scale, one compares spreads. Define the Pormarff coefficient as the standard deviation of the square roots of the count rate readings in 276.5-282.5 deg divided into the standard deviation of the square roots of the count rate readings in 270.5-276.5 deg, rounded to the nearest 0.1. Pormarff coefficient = 0.4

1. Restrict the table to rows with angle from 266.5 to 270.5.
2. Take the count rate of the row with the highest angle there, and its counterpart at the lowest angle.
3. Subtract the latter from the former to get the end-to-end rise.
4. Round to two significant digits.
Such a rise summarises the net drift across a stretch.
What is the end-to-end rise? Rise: 0.53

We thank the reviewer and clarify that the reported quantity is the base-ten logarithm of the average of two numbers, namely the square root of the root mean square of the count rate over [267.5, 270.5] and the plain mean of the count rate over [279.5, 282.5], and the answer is 0.619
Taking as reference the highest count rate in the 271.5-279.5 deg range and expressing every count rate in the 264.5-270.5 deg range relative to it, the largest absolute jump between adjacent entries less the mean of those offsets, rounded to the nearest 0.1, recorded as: 1.1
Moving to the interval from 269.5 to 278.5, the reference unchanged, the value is 0.6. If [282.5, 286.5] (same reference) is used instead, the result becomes 0.4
